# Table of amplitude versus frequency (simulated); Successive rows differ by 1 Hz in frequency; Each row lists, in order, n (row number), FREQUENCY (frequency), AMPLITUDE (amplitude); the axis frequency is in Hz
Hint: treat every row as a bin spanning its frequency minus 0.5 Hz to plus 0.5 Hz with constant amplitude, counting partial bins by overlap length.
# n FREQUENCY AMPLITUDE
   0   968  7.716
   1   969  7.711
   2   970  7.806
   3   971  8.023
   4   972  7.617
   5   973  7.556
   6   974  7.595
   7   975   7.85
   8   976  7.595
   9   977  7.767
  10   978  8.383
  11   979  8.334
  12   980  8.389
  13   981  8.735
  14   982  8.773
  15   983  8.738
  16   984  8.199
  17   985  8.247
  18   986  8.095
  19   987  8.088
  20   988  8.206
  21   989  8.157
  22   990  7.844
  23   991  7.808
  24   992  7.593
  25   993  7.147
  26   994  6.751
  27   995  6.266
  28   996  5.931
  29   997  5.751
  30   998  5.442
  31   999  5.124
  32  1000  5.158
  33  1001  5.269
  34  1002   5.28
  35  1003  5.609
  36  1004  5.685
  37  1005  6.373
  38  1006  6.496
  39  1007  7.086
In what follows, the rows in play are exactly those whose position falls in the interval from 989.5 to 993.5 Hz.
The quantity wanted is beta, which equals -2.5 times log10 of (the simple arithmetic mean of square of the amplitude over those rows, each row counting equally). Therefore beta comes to -4.4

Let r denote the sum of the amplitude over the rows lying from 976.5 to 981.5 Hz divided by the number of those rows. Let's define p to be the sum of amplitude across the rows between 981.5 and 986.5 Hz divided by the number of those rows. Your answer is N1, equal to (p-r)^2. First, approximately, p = 8.4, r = 8.3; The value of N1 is 0.0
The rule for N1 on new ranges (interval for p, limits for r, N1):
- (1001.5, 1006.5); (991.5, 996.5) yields 0.7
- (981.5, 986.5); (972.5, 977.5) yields 0.5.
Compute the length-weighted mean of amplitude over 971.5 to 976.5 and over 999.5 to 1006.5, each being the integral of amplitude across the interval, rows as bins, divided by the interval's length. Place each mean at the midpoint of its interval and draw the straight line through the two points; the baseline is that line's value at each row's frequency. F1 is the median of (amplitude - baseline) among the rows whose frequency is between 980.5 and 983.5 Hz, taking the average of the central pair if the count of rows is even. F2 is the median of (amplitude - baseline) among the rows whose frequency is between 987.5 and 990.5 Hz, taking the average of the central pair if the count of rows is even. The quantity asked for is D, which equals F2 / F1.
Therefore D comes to 0.9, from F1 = 1.7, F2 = 1.5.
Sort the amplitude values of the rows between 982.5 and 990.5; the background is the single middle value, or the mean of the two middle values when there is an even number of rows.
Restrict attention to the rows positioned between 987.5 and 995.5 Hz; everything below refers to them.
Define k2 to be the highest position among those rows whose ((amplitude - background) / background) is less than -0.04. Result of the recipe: 995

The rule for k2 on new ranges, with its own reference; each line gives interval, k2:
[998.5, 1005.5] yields 1005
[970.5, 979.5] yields 977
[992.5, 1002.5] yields 1002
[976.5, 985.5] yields 977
